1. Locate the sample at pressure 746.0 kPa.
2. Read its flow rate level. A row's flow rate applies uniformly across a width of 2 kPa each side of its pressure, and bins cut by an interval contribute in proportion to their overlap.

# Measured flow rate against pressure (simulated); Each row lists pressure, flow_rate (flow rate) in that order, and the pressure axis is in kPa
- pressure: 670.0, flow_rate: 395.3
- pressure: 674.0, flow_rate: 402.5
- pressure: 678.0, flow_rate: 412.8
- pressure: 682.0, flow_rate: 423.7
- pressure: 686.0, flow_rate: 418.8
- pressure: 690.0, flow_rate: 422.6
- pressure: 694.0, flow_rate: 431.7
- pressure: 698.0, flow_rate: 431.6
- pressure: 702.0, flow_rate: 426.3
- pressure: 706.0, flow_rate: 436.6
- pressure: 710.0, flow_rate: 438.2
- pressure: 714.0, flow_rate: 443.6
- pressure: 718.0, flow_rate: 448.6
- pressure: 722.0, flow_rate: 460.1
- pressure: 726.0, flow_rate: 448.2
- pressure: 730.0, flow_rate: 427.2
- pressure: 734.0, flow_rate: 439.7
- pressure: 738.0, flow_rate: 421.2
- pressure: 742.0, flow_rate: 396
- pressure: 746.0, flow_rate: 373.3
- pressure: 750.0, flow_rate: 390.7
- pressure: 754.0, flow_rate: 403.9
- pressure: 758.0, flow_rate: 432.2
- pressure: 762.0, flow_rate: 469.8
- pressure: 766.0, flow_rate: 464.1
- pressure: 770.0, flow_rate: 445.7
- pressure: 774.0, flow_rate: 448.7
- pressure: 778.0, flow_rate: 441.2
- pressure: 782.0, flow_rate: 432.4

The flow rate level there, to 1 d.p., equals 373.3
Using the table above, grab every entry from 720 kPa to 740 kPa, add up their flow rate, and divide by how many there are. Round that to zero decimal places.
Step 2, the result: 439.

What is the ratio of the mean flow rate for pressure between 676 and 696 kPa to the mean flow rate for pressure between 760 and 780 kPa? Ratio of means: 0.93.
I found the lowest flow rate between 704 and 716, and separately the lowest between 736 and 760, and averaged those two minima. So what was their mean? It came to 405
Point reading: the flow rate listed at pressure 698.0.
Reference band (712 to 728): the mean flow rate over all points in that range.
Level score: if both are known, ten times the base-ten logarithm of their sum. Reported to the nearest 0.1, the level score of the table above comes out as 29.5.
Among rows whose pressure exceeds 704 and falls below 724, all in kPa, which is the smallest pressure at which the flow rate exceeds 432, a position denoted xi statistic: 706.0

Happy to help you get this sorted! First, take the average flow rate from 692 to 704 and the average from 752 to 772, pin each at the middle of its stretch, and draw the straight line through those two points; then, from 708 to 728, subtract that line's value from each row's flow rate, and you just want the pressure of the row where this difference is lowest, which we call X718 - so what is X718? 710.0 kPa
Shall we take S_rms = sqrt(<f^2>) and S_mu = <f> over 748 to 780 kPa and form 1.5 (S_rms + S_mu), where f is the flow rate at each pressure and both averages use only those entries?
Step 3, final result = 1312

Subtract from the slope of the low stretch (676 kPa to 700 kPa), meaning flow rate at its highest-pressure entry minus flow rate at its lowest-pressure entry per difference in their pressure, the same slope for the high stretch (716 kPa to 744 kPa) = 3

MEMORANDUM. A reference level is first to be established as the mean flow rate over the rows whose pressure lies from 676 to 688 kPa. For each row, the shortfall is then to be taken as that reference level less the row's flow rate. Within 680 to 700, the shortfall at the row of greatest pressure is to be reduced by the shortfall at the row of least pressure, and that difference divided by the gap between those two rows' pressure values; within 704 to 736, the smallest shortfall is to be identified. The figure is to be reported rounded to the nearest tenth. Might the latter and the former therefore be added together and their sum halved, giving -21.1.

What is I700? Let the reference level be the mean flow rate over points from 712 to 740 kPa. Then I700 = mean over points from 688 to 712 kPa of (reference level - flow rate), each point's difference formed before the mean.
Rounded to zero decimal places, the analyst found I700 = 10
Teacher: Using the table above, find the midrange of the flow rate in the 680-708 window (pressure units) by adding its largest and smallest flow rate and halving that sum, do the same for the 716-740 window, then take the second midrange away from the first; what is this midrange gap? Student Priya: -13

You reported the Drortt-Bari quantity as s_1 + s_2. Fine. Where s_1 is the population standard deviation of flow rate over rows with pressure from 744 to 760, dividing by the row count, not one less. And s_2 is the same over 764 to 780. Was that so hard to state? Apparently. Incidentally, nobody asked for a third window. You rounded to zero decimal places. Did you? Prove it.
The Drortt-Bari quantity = 30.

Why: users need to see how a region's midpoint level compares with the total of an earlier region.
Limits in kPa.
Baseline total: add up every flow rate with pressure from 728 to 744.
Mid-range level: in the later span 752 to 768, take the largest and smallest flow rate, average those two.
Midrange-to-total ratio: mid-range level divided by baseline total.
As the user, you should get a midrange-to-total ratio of 0.259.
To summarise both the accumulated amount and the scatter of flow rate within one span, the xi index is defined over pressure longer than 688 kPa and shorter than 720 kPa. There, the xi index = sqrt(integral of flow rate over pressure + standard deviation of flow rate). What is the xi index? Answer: 118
